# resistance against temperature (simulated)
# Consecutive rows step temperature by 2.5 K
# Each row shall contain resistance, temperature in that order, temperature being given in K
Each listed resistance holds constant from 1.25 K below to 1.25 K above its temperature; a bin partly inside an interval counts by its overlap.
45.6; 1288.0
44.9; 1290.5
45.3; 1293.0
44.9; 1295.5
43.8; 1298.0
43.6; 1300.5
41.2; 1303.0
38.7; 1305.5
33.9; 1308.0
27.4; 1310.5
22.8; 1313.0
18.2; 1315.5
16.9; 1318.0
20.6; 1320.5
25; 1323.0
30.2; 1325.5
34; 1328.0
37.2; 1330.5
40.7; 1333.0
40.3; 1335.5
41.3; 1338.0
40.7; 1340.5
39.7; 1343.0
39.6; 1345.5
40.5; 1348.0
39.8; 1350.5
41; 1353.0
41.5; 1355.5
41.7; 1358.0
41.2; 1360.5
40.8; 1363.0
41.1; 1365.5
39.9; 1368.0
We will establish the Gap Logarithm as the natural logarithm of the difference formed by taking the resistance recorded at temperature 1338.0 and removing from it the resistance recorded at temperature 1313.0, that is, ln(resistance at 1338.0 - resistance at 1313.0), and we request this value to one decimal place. 2.9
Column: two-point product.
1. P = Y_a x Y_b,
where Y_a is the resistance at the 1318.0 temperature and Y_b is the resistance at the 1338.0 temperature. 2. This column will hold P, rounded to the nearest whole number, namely 698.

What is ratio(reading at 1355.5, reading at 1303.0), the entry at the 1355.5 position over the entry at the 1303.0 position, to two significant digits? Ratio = 1.0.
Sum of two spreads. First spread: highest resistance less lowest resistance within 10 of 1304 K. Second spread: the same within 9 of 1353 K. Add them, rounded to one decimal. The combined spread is 24.2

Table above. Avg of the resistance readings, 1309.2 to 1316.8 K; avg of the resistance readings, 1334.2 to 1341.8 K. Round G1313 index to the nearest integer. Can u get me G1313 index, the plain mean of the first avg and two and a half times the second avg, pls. 62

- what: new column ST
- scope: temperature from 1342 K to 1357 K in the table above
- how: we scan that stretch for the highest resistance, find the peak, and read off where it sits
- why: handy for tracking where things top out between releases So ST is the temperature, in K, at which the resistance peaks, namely 1355.5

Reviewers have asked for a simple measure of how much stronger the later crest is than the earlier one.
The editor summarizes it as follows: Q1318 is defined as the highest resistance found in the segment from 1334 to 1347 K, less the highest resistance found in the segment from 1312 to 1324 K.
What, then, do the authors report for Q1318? 16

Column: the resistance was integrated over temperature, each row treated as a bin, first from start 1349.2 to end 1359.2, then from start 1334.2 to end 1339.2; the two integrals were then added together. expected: 614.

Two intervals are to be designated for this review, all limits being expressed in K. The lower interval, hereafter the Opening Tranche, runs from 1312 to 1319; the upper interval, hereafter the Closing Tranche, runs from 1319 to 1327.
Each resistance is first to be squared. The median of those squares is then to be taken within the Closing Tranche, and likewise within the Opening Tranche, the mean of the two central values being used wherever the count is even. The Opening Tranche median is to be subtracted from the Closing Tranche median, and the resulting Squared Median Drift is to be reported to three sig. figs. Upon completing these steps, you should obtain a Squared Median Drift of 294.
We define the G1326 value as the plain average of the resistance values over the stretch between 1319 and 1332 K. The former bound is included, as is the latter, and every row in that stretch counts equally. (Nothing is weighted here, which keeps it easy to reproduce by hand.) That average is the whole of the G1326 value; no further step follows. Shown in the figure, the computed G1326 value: 29.4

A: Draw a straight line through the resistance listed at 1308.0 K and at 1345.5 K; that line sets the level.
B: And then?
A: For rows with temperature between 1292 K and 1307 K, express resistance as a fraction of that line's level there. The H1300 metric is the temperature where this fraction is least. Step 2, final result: 1305.5 K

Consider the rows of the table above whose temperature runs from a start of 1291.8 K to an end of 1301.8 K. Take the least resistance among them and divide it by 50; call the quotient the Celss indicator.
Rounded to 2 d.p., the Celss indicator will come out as 0.87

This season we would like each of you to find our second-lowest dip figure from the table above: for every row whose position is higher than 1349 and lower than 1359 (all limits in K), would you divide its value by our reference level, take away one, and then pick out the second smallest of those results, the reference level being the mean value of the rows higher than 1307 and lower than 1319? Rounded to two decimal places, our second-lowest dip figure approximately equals 0.72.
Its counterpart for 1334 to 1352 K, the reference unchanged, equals 0.67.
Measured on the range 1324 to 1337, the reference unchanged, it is 0.43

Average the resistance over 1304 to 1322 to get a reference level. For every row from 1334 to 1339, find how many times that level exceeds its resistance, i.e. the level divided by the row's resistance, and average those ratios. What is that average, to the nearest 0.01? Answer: 0.63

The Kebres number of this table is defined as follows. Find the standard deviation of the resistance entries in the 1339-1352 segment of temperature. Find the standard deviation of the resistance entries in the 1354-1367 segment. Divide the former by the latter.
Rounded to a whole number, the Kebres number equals 1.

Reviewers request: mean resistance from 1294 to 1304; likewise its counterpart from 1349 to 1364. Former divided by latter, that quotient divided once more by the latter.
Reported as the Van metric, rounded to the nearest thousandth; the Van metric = 0.026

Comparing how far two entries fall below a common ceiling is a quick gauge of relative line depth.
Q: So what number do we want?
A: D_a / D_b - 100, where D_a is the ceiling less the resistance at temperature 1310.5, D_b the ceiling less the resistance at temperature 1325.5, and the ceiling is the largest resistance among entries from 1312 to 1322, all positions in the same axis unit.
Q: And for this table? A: -99.4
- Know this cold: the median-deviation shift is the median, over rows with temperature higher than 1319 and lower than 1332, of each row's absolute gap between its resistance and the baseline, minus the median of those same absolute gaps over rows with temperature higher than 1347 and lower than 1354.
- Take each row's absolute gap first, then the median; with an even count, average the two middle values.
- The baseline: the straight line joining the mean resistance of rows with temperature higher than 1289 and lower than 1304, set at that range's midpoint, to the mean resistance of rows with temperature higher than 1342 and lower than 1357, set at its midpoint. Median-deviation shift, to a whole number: 11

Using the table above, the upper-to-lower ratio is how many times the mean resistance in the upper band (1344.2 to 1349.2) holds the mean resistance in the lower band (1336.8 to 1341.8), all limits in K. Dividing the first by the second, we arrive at 0.98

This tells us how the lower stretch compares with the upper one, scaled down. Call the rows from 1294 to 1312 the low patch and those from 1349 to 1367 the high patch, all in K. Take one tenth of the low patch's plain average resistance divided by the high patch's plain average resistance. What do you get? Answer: 0.095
